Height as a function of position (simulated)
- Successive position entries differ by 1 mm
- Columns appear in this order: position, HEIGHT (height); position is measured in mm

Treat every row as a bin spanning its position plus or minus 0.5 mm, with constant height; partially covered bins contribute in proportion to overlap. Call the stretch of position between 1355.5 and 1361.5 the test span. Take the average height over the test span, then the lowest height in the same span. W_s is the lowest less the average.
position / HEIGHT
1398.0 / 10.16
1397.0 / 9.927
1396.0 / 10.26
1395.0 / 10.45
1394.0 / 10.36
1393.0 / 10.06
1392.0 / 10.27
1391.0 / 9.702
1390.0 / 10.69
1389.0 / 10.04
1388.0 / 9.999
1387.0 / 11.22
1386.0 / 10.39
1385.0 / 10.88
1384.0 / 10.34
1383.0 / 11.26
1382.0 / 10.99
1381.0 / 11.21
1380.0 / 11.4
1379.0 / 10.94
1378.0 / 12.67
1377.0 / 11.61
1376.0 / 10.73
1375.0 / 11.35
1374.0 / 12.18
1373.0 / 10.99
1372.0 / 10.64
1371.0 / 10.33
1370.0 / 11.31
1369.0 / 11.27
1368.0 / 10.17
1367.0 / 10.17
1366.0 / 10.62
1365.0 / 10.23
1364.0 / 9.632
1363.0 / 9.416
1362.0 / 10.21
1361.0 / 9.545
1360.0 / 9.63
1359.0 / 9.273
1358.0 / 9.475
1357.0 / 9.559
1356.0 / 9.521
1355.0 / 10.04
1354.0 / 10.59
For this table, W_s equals -0.23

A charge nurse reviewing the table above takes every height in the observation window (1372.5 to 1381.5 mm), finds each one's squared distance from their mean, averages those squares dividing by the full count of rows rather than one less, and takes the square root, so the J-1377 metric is 0.59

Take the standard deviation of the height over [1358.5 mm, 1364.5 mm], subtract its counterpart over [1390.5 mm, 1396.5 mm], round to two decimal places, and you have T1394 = 0.05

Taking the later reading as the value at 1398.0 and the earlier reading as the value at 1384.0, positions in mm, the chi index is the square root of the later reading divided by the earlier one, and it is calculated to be 0.99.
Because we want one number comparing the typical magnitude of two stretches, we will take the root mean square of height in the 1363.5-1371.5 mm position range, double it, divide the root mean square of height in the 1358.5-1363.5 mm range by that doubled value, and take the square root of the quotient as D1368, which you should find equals 0.68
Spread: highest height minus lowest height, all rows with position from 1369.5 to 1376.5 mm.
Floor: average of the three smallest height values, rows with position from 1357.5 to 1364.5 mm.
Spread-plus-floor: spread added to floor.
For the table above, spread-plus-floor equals 11.2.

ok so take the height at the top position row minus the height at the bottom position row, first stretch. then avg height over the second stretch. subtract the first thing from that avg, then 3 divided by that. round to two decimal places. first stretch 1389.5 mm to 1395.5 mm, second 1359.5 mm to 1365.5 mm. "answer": 0.30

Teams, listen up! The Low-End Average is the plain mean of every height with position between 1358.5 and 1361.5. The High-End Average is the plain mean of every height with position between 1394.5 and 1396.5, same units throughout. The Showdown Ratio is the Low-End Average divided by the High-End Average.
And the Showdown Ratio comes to 0.92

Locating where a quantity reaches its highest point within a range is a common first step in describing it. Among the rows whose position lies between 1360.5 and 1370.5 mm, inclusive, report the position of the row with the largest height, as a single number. 1370.0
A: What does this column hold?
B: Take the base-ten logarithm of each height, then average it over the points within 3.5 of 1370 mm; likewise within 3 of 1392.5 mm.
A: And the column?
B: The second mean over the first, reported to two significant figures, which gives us 0.98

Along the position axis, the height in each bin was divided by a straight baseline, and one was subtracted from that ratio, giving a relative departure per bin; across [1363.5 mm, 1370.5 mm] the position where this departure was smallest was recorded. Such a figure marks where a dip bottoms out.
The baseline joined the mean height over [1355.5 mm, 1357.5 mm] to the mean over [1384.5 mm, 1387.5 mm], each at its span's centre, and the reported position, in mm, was 1364.0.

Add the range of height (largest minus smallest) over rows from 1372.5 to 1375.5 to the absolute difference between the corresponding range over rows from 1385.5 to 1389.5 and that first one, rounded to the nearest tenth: 1.2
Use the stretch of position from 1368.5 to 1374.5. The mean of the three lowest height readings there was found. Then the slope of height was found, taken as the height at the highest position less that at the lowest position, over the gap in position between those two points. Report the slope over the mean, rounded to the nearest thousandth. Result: 0.017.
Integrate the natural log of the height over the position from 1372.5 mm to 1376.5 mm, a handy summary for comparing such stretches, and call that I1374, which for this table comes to 9.7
